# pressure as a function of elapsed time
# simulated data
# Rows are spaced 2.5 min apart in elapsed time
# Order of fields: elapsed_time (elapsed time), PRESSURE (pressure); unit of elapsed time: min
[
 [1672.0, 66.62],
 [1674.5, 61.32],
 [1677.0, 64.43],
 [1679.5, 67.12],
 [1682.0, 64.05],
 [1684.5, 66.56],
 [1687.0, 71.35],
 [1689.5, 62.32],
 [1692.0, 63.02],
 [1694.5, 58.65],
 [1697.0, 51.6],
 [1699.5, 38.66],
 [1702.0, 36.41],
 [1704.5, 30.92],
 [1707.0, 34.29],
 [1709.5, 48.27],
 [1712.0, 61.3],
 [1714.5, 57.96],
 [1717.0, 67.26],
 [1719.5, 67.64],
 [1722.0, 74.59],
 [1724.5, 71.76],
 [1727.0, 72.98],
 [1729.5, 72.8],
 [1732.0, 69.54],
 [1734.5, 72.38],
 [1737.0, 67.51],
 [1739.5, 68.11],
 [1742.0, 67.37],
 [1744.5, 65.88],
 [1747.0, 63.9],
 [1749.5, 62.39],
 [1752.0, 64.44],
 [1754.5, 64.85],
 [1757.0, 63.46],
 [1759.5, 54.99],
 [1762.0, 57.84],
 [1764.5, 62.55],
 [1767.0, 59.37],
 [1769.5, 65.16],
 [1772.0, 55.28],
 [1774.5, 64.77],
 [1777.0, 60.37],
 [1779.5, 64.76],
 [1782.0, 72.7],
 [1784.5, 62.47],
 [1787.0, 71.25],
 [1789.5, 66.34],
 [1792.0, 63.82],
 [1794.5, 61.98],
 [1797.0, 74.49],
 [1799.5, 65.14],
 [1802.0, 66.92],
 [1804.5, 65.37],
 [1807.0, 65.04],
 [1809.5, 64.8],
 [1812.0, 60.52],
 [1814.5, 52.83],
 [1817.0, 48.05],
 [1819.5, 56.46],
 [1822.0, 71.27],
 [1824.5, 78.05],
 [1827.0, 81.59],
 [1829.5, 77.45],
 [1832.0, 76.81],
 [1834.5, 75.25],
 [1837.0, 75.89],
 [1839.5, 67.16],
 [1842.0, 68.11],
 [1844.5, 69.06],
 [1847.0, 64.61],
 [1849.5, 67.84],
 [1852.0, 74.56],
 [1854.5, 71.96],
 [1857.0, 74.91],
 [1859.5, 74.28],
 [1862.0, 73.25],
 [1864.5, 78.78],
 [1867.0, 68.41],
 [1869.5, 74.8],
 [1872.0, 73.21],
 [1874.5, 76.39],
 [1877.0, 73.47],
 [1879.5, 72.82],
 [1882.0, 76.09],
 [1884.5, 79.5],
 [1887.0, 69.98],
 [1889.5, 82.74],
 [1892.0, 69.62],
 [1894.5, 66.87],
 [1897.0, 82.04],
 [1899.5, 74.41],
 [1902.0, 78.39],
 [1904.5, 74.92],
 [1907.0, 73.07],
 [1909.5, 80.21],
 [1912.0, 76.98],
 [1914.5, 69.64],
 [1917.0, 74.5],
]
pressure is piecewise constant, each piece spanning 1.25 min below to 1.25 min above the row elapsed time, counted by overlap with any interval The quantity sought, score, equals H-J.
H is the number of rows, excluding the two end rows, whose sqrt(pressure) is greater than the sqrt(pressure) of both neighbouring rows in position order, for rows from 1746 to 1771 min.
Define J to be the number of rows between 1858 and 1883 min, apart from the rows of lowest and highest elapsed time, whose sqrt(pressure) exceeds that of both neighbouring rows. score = -1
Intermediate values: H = 2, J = 3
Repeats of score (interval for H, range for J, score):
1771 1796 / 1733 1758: 1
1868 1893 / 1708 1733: 0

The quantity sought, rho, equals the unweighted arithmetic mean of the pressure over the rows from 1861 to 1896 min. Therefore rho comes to 74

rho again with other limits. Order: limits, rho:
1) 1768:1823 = 64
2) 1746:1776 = 62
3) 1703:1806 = 64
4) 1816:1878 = 72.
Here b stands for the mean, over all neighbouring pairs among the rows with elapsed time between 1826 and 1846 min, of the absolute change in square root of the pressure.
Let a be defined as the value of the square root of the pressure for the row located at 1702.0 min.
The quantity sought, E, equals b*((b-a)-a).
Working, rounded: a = 6.0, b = 0.15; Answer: -1.7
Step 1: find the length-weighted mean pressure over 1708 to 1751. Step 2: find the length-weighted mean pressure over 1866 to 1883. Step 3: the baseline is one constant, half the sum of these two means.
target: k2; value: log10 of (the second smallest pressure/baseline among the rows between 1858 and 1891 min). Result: 0.000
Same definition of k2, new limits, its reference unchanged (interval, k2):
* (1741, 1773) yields -0.103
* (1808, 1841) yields -0.122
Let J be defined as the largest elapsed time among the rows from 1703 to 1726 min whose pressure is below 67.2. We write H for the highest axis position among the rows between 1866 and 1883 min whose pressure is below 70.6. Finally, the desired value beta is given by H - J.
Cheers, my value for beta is 152.5 min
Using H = 1867.0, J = 1714.5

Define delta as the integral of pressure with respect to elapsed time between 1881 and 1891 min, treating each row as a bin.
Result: 769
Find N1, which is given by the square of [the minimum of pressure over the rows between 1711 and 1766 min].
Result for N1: 3024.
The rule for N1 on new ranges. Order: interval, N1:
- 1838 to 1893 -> 4174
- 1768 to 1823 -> 2309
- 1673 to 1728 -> 956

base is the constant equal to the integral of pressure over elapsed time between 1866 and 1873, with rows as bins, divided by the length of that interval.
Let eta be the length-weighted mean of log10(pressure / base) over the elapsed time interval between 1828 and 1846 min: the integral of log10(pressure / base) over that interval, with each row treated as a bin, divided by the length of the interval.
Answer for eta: 0.00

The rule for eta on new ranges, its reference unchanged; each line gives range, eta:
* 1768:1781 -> -0.07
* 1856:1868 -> 0.01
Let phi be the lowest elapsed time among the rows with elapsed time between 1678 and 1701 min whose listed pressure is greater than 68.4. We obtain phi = 1687.0 min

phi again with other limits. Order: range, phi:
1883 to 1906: 1884.5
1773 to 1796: 1782.0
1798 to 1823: 1822.0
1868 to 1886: 1869.5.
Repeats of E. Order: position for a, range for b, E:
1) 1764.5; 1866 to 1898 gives -5.6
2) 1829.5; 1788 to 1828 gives -5.8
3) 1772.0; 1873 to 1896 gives -5.1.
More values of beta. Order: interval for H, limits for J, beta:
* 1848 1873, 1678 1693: 175.0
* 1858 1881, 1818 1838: 47.5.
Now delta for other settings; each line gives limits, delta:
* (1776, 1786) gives 653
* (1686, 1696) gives 633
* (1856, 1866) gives 751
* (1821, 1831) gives 772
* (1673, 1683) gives 643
